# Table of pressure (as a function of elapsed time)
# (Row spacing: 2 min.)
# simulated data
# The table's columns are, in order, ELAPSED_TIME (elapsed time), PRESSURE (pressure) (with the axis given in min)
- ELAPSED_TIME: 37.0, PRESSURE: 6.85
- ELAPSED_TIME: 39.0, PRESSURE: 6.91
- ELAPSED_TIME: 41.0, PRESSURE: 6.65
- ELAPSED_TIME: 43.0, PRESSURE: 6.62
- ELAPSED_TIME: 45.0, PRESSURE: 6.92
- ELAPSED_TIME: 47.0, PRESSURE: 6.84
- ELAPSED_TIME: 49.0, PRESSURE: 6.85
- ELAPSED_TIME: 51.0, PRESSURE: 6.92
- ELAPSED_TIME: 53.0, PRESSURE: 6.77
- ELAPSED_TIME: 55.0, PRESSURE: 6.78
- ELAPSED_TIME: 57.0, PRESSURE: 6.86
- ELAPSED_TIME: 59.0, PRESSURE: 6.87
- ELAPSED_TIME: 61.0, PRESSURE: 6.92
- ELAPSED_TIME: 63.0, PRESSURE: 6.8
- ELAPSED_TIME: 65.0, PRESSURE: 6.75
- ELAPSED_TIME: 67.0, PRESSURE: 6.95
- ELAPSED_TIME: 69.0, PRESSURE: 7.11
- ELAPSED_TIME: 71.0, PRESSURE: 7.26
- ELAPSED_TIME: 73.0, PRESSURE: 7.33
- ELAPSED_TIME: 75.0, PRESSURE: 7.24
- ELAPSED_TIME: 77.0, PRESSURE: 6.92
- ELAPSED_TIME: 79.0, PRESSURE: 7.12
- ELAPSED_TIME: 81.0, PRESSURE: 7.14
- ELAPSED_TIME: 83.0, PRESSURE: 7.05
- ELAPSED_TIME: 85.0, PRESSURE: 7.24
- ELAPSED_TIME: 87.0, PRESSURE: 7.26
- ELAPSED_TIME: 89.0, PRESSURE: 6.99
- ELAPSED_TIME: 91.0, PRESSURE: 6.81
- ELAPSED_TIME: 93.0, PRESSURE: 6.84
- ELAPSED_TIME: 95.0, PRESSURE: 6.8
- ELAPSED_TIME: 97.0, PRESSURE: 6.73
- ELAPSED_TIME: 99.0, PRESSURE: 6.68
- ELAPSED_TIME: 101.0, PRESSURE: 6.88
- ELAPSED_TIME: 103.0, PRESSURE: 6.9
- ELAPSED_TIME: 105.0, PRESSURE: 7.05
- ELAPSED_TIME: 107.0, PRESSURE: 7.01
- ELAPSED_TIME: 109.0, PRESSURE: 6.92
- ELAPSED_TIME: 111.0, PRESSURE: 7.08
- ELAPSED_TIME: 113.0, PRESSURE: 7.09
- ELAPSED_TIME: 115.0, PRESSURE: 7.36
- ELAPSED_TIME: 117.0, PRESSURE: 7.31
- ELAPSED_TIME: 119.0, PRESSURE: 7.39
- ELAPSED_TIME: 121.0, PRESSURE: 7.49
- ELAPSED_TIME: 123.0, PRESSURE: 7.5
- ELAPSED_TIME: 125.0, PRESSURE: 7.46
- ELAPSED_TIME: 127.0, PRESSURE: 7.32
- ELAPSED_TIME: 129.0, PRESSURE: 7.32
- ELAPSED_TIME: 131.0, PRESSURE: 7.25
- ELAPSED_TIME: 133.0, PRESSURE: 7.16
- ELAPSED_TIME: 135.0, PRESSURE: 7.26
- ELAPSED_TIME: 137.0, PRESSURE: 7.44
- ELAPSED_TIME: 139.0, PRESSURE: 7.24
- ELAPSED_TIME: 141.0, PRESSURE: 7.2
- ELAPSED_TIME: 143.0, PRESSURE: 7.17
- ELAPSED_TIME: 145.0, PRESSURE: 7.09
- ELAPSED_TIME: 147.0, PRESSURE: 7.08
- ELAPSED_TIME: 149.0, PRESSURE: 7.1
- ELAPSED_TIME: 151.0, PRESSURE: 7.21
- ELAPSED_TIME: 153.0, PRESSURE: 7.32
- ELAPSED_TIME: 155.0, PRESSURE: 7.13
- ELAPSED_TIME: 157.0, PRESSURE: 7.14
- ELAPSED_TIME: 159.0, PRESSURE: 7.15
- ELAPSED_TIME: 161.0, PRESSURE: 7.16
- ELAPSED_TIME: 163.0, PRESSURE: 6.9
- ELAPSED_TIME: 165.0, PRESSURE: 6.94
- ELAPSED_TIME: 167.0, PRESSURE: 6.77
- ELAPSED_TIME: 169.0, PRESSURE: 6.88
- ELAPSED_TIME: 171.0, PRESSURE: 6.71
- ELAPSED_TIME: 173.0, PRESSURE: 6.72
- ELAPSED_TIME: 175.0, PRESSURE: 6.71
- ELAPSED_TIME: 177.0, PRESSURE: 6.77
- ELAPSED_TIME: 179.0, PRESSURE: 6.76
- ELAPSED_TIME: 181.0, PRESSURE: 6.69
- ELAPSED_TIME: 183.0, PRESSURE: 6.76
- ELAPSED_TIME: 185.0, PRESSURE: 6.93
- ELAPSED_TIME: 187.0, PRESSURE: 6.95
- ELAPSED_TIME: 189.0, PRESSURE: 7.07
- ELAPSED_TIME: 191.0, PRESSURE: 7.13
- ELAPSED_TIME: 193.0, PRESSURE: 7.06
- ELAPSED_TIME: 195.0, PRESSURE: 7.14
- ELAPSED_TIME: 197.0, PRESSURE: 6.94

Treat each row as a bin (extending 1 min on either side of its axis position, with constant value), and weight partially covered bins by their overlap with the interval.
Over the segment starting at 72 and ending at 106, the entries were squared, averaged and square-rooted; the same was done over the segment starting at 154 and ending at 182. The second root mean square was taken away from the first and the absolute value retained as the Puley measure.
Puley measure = 0.11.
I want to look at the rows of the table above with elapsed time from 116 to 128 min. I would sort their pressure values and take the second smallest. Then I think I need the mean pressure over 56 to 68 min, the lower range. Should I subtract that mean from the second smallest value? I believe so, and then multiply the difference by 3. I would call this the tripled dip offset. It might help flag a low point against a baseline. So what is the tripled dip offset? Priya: 1.4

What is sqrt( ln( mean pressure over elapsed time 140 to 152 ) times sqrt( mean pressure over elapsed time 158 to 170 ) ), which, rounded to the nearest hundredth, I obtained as 2.28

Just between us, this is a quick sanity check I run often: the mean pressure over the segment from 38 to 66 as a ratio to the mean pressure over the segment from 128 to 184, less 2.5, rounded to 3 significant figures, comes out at -1.53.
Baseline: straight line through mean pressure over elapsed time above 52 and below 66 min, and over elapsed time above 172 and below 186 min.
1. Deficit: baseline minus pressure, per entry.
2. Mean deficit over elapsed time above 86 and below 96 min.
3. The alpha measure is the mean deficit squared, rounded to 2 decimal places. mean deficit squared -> 0.02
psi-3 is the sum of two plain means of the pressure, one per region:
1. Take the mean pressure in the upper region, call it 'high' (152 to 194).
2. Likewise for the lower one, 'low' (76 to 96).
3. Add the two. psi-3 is 14.0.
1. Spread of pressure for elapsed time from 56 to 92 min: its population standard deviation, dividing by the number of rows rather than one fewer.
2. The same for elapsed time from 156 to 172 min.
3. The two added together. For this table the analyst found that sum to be 0.34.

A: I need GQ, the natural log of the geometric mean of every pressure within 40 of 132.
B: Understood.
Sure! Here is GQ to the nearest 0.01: 1.96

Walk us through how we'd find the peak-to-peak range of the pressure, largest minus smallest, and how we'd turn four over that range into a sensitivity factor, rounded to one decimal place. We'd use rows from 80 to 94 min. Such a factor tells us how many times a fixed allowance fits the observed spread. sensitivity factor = 8.9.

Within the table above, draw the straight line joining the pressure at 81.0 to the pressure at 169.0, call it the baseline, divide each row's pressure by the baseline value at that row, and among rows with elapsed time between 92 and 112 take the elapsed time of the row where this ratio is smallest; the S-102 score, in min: 99.0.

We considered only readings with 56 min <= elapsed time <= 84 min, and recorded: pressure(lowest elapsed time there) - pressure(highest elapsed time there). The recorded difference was -0.2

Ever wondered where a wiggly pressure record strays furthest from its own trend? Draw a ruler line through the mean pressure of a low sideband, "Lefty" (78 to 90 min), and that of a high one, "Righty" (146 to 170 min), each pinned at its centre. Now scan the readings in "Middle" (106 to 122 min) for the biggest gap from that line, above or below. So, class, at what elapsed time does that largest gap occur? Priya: 121.0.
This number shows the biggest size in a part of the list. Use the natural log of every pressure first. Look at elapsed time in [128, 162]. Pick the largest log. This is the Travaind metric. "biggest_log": 2.01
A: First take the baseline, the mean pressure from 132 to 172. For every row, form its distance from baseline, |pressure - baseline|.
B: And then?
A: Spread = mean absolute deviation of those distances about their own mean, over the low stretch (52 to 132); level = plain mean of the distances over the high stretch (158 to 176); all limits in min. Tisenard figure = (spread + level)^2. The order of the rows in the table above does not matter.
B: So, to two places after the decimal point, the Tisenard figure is 0.11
